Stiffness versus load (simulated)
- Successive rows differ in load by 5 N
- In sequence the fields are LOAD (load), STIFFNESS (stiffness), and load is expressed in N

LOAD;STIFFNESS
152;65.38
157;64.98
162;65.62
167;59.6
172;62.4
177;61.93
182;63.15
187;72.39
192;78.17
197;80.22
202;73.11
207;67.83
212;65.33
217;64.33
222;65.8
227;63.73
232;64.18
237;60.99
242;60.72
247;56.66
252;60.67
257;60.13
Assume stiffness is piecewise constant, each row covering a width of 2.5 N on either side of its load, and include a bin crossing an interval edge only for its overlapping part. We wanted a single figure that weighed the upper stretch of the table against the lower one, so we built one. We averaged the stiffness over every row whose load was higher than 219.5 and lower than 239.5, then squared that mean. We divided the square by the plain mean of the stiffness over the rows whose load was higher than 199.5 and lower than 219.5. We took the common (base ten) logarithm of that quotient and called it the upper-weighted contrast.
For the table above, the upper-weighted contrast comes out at 1.78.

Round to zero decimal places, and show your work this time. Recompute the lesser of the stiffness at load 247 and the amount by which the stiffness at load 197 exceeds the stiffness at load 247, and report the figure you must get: 24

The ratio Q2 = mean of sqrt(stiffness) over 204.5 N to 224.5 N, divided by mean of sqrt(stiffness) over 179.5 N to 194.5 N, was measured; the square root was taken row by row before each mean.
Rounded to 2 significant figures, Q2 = 0.96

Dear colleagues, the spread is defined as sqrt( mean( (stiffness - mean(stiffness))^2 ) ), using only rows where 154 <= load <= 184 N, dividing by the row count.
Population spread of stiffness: 2.0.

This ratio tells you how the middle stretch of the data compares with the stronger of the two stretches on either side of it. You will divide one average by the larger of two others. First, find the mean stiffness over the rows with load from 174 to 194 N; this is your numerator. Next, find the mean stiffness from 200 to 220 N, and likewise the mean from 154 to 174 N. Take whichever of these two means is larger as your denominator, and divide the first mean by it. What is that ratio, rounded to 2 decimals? 1.02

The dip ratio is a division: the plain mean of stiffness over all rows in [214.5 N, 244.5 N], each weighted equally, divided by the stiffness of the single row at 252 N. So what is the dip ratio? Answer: 1.04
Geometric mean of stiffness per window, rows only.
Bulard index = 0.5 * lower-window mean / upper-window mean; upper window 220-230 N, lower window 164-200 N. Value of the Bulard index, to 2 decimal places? 0.52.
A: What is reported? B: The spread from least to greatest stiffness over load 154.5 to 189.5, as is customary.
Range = 13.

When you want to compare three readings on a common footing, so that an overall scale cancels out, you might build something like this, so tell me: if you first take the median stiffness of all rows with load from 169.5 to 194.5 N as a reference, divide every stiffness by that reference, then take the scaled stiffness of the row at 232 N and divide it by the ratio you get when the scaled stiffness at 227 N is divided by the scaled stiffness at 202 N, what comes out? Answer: 1.17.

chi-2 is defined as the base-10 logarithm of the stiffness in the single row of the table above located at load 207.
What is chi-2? 1.83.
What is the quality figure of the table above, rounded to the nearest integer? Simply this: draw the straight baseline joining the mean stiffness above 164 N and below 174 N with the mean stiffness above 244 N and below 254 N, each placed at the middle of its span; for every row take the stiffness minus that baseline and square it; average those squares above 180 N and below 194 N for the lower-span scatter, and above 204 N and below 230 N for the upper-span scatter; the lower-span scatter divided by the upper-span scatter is 4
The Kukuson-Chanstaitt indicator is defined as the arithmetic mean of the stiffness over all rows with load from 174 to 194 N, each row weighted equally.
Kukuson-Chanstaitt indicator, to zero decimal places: 69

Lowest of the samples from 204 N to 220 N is 64.33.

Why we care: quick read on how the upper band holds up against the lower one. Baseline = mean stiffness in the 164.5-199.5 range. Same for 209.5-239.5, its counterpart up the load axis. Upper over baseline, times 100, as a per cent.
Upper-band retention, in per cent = 94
